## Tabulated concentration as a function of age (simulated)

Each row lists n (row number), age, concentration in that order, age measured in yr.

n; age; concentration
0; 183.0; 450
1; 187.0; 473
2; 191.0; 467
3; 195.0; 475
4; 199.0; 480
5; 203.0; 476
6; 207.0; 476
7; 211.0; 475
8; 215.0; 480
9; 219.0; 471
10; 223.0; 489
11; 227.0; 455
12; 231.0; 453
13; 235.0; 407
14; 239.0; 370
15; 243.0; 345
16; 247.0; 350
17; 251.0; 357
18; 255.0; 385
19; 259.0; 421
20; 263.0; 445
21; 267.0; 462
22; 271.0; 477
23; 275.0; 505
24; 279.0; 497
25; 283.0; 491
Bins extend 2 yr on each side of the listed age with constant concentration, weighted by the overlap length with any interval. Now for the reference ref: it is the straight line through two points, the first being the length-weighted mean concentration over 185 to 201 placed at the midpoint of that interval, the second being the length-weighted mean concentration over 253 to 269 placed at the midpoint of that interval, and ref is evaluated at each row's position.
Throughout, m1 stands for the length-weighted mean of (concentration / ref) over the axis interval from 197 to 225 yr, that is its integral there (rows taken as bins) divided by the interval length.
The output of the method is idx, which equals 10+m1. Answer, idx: 11.0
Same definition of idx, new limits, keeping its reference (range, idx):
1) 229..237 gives 11.0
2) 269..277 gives 11.2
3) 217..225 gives 11.1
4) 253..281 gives 11.1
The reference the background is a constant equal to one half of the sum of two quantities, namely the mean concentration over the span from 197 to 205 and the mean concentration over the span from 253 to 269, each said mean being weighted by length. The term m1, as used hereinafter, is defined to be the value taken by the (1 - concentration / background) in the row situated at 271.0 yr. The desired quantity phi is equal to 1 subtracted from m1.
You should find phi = -1.05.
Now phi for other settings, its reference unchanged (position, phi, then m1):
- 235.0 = -0.90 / 0.102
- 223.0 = -1.08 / -0.079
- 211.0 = -1.05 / -0.048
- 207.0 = -1.05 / -0.050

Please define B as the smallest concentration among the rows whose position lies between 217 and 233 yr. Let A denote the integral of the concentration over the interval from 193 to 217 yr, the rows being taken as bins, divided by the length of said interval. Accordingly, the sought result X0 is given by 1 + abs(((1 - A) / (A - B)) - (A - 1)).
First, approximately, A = 477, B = 453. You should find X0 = 497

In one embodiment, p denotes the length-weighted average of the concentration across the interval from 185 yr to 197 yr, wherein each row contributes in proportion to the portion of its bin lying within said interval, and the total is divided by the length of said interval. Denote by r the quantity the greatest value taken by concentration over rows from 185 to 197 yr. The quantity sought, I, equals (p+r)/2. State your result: 473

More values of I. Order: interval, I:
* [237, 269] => 427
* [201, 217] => 478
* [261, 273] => 469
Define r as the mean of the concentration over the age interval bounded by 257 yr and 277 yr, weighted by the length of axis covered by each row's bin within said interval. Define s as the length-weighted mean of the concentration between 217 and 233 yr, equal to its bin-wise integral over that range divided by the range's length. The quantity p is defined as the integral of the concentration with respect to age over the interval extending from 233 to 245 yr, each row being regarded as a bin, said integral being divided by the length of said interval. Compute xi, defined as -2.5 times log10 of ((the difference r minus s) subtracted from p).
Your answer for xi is -6.45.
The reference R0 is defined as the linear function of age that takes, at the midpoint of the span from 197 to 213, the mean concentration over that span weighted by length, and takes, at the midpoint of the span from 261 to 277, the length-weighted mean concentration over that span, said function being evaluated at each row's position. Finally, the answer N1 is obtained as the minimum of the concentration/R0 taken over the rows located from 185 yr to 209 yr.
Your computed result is 0.98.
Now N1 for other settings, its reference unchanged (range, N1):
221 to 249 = 0.73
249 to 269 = 0.75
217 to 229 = 0.96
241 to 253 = 0.73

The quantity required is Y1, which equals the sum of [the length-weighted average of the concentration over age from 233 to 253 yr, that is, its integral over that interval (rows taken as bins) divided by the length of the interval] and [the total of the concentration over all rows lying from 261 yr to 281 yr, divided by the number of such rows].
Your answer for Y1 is 843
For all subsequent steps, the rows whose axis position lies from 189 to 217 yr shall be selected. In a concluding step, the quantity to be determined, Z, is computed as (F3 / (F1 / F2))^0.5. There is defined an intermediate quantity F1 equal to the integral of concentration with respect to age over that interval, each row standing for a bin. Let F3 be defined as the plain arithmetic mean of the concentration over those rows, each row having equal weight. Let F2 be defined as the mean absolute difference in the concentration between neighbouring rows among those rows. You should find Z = 0.37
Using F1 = 13316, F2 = 3.8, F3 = 476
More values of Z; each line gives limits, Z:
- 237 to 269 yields 0.80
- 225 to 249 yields 0.98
